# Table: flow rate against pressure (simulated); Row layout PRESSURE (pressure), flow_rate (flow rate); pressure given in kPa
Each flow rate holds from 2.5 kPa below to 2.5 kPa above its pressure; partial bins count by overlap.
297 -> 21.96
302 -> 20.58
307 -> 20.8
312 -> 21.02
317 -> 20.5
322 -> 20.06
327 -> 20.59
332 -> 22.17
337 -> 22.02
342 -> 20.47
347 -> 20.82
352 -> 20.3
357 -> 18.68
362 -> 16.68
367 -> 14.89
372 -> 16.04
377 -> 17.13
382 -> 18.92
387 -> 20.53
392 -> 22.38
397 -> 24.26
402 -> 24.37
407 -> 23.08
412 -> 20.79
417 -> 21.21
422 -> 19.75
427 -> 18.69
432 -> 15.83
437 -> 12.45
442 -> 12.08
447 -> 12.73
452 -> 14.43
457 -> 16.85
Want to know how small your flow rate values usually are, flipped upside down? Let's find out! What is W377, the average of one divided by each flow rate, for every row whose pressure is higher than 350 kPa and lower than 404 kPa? 0.053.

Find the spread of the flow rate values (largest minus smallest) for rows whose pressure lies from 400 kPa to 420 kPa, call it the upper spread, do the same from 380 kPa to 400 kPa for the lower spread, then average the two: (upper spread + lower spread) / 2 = 4.46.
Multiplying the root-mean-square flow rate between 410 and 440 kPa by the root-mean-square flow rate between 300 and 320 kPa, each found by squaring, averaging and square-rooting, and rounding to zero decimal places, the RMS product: 381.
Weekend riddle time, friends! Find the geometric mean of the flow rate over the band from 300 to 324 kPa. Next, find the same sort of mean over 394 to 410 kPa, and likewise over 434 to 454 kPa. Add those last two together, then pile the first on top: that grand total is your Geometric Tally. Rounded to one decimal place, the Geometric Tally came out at 57.4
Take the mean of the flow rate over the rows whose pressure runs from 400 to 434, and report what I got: 20.5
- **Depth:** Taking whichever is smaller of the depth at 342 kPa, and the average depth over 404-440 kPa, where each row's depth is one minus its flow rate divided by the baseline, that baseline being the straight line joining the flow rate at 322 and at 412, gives -0.01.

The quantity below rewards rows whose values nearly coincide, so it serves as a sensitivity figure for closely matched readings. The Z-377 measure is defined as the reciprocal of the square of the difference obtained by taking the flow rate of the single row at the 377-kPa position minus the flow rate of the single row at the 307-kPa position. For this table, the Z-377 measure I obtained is 0.1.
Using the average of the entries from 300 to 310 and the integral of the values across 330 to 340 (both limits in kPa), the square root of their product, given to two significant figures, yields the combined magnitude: 68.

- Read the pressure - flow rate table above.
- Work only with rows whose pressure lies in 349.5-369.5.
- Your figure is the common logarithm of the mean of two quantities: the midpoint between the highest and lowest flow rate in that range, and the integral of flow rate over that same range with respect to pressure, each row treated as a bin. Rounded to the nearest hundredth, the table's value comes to 2.27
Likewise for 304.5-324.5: 2.33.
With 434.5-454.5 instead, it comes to 2.13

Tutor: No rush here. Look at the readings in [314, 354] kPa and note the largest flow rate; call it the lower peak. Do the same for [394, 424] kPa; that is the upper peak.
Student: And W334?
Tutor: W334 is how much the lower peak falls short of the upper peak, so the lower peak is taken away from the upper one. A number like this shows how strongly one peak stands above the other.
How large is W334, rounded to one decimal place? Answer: 2.2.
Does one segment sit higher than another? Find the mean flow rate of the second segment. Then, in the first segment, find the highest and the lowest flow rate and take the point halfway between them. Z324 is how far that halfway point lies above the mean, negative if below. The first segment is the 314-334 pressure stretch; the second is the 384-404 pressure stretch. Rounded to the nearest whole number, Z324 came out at -2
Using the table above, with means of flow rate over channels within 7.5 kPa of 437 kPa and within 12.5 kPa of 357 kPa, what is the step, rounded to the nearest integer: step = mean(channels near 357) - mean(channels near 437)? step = 5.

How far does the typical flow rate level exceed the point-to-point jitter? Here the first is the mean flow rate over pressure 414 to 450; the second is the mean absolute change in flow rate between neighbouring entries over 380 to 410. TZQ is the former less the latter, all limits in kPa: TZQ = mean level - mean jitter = 15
